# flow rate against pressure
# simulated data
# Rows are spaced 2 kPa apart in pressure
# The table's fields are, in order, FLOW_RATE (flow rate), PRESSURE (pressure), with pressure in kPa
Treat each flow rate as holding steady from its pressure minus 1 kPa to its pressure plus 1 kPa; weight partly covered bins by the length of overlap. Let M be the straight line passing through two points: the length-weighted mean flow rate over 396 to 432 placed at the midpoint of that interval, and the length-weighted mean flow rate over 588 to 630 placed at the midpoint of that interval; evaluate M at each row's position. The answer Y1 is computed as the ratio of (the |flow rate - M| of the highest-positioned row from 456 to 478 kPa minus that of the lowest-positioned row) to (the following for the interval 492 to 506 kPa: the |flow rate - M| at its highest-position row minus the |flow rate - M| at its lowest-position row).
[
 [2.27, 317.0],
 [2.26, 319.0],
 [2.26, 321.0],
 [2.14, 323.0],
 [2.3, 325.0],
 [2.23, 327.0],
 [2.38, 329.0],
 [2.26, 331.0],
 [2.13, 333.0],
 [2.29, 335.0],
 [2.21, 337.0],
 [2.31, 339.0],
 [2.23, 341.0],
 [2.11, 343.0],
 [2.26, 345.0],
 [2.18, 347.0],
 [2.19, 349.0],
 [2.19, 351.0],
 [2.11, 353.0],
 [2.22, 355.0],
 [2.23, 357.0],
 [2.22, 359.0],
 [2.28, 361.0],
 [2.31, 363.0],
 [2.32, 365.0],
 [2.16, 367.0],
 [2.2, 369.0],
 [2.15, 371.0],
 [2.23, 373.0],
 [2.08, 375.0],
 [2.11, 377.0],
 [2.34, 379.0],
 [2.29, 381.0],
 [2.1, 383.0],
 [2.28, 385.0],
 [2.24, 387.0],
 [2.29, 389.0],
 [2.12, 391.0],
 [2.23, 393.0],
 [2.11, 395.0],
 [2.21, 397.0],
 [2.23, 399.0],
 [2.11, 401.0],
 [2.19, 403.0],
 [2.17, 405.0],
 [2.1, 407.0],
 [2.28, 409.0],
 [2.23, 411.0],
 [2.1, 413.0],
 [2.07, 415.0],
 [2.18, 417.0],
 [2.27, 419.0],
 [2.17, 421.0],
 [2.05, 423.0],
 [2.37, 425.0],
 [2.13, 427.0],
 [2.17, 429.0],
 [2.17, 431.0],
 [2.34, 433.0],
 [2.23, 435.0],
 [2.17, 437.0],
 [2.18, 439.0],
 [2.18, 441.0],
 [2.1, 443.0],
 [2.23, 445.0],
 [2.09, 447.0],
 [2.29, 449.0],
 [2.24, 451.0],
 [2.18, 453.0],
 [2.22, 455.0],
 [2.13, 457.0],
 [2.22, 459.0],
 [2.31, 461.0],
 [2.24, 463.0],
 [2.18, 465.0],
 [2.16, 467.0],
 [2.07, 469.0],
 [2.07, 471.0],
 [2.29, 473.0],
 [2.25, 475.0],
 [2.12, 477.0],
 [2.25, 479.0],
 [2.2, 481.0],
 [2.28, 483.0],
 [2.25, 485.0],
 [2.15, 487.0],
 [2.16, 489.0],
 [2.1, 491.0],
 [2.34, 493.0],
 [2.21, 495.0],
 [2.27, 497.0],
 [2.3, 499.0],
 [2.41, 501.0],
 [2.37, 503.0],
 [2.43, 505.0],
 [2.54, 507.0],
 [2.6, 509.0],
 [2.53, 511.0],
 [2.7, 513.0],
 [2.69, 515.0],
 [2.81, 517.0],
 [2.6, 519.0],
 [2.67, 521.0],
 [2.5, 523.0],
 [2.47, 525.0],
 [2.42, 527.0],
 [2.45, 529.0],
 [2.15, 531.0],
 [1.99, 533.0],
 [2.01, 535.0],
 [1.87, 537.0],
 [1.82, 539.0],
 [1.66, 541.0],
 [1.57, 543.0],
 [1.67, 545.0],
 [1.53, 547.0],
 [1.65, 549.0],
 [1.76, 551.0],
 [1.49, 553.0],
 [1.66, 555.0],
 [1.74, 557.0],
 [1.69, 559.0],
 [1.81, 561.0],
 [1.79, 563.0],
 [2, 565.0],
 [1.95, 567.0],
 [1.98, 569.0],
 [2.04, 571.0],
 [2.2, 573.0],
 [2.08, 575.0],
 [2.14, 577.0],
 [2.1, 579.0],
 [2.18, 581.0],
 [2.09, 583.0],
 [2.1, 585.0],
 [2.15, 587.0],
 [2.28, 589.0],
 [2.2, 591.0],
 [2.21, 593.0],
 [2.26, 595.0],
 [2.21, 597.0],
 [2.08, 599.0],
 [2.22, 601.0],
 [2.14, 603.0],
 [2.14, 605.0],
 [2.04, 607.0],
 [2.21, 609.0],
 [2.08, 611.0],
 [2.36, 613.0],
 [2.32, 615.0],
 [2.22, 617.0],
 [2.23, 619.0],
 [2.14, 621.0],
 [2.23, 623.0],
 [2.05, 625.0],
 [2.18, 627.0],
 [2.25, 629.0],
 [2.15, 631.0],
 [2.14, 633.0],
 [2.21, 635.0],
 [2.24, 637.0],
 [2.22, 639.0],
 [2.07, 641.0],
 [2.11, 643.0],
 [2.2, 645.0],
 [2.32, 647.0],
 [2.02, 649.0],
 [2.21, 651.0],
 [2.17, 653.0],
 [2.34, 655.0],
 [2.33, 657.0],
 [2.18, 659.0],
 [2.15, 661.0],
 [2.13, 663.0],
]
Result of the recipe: 0.1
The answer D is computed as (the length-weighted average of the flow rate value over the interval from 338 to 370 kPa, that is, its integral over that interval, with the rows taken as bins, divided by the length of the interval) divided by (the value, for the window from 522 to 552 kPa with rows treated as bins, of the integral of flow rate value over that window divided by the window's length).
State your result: 1.13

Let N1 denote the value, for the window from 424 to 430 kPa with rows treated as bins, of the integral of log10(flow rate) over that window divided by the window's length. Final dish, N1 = 0.347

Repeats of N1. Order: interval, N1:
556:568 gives 0.262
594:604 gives 0.339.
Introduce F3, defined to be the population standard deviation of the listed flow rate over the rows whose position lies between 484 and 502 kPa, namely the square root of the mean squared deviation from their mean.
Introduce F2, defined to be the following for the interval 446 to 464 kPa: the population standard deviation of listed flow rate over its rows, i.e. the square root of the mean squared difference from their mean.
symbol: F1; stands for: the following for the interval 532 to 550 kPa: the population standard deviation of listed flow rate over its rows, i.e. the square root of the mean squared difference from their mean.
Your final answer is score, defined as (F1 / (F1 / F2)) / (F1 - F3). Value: 1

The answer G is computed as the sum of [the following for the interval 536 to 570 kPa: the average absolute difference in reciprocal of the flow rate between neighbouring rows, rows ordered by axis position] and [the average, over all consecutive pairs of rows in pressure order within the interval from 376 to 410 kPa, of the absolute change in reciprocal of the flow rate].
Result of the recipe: 0.061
